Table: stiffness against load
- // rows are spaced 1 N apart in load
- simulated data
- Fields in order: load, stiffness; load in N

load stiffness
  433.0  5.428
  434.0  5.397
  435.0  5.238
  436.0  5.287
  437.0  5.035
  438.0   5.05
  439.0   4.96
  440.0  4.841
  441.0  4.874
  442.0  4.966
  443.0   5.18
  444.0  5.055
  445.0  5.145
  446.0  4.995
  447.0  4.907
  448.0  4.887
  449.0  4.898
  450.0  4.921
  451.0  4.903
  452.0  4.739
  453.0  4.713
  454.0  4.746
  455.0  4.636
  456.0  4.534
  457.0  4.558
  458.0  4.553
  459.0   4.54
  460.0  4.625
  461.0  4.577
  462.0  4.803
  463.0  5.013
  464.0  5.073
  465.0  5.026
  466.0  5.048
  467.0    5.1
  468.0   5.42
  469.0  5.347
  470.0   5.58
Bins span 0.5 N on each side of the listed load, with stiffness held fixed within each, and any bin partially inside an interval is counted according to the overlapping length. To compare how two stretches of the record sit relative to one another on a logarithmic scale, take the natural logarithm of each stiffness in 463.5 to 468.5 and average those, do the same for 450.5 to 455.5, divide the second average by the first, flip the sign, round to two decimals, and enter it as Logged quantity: -0.95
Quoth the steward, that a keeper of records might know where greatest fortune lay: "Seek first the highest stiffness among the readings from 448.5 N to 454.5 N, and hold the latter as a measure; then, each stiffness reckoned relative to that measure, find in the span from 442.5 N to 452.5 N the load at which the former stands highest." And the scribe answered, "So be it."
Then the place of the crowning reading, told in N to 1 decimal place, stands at 443.0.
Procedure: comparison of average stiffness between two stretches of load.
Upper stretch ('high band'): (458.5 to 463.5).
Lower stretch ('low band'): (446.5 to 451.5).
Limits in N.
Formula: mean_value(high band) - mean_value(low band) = -0.19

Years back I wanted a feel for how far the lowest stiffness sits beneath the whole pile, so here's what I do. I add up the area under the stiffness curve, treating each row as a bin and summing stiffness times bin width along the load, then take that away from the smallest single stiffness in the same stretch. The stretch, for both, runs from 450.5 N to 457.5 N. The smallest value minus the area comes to -28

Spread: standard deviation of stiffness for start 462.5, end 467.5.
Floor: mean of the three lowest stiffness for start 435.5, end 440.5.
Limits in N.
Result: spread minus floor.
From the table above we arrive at -4.91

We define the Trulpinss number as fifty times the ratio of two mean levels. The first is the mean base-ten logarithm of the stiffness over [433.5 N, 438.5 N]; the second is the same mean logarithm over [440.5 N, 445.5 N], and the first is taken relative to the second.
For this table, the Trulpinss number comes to 50.9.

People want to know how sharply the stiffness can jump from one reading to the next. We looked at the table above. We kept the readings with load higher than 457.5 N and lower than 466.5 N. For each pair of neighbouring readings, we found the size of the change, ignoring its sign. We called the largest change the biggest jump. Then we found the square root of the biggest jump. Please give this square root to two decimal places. 0.48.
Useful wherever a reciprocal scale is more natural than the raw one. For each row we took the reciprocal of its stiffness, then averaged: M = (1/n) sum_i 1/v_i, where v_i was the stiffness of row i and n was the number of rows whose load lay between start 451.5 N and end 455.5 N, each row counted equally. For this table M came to 0.212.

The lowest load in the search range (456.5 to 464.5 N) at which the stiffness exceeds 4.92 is 463.0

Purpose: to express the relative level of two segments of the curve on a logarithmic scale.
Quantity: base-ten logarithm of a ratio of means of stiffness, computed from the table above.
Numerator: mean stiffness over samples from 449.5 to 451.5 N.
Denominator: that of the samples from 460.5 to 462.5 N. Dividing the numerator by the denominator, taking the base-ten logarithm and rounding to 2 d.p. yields 0.02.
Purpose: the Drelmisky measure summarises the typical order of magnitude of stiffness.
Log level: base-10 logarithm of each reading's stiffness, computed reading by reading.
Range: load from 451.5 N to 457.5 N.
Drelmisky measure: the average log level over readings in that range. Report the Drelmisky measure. 0.67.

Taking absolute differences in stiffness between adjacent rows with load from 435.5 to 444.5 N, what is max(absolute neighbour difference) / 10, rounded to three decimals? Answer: 0.025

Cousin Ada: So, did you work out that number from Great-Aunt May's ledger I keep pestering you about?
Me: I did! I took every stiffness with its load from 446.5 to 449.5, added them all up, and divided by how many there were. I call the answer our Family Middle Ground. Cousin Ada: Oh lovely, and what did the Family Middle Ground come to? 4.9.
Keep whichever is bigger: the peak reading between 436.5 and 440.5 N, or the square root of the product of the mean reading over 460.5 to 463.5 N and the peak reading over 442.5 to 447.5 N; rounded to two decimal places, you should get 5.05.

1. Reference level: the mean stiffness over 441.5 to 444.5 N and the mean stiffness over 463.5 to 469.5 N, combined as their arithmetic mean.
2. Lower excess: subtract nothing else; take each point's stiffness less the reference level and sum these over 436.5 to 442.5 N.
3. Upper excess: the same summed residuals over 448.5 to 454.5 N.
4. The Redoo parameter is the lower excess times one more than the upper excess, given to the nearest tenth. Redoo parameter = 0.8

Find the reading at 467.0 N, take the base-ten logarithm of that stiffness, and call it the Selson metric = 0.708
